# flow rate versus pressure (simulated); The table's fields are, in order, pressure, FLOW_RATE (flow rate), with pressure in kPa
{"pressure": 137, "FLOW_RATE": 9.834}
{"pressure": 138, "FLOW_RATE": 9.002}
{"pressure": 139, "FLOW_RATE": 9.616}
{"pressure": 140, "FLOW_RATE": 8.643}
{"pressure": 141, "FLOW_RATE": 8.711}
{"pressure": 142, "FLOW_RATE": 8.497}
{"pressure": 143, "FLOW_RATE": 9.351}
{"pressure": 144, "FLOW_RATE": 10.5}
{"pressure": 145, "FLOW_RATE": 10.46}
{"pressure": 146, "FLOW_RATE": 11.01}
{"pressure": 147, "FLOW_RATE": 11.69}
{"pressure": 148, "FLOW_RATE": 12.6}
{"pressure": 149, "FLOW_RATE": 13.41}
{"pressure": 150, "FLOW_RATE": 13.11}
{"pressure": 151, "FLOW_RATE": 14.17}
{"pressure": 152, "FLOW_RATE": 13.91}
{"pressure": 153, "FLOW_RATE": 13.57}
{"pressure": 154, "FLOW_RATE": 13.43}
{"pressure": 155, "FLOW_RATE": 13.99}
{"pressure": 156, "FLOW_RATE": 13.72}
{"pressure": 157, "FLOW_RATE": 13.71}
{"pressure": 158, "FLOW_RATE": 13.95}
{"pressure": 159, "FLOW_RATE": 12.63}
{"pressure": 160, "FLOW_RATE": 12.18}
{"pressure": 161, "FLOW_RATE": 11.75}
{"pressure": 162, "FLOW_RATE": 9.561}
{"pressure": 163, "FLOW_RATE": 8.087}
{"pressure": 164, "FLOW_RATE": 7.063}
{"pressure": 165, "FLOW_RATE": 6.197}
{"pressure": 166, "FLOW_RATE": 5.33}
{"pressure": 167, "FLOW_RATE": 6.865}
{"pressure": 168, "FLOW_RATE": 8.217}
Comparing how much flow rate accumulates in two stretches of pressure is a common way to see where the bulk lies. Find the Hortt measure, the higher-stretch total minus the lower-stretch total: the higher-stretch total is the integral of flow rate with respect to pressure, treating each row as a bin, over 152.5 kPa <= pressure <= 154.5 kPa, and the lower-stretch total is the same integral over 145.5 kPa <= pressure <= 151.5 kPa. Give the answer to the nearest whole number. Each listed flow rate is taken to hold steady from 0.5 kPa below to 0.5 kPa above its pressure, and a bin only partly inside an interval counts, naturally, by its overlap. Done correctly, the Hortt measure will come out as -49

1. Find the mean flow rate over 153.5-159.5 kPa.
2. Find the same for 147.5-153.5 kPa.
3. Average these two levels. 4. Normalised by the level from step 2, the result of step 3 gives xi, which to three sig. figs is 1.00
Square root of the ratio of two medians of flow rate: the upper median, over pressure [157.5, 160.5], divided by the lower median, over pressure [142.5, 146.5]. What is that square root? 1.10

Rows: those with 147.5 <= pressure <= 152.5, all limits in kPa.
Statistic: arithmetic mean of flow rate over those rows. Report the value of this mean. 13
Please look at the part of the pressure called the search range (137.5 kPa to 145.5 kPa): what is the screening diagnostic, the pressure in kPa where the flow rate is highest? 144 kPa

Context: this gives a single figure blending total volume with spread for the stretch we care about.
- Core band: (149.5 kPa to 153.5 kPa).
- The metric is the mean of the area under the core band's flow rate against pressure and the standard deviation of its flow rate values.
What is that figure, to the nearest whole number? 28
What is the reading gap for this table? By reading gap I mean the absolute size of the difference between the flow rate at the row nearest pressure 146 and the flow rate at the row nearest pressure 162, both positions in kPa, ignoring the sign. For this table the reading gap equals 1.4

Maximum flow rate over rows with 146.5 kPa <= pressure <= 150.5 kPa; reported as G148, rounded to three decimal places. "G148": 13.410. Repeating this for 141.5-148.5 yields 12.600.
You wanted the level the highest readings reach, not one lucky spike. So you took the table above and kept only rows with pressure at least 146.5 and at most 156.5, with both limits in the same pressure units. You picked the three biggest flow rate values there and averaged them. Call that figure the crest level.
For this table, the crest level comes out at 14.0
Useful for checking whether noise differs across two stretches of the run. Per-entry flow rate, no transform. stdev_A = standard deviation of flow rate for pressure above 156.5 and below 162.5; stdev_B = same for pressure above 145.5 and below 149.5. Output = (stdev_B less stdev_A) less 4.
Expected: -4.5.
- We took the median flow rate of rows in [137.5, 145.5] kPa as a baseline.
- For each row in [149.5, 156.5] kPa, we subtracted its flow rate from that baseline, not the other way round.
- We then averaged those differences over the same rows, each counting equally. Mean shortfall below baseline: -4.5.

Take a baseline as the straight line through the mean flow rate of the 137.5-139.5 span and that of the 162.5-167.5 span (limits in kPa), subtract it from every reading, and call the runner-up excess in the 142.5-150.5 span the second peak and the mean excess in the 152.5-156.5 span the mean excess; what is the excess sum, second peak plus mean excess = 11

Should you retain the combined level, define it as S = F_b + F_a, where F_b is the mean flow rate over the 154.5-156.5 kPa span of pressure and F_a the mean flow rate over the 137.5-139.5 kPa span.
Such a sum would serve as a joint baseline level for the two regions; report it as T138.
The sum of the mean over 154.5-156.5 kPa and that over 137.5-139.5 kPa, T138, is 23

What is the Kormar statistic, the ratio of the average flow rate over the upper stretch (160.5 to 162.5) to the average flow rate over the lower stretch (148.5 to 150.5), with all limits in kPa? 0.80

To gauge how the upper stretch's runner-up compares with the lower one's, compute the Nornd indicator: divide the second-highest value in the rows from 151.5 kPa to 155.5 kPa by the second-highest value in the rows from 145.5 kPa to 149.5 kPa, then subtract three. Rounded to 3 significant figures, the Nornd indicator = -1.90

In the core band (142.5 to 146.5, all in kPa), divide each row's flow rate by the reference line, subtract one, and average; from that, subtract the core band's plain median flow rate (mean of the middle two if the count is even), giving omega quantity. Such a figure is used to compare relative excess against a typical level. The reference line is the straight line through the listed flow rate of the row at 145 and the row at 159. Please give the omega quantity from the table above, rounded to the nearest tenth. -10.5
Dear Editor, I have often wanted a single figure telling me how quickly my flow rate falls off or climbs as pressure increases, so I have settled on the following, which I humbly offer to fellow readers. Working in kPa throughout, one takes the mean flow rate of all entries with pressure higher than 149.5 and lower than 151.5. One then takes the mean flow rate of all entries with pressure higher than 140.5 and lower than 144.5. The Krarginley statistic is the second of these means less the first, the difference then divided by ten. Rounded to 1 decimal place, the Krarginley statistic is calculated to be -0.4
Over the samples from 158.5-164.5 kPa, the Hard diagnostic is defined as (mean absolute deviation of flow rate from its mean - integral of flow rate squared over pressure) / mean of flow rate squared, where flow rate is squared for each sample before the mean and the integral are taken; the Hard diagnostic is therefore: -5.98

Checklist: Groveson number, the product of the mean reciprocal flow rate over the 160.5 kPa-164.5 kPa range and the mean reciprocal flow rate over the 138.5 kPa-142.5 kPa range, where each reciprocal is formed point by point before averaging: 0.013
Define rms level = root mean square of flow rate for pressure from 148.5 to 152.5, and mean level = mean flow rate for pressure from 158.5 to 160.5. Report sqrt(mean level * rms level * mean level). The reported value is 45.8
